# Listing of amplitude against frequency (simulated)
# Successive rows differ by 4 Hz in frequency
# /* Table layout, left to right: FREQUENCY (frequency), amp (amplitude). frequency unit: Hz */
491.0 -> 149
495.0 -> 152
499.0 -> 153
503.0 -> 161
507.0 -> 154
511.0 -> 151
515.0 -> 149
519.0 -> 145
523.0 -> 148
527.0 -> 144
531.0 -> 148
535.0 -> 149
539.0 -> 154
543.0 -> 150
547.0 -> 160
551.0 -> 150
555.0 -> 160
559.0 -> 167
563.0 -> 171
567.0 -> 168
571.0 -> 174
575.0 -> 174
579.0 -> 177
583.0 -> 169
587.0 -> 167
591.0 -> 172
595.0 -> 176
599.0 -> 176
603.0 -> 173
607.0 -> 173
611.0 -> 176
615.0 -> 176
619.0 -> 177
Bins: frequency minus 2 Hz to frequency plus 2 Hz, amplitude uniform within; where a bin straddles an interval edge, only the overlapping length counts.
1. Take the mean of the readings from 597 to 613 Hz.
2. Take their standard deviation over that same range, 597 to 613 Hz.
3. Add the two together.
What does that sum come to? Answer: 176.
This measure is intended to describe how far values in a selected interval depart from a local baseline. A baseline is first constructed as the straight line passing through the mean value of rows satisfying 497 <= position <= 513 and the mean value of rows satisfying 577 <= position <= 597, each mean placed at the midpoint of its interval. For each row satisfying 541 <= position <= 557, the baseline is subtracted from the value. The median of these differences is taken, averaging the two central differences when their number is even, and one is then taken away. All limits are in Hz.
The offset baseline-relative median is -10.1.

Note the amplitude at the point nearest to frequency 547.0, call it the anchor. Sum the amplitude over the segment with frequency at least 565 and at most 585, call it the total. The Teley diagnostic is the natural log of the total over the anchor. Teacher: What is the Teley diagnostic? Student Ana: 1.68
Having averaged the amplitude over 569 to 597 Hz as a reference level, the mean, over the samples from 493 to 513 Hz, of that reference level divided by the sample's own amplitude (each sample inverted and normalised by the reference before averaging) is 1.12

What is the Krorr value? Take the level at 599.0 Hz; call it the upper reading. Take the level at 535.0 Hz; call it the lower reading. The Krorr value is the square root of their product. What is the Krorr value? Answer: 162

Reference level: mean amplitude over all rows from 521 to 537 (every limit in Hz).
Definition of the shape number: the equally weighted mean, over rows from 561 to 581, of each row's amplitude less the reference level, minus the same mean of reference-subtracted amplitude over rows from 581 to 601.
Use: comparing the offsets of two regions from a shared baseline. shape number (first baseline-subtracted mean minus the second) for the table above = 1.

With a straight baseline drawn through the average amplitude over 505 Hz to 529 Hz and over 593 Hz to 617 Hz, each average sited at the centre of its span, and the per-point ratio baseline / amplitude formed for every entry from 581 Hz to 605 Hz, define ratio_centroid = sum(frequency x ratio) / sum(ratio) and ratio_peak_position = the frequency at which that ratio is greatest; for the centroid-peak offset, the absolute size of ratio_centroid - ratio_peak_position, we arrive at 6.0 Hz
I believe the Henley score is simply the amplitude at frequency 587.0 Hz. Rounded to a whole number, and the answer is 167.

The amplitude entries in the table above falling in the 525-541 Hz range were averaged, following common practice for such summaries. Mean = 149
